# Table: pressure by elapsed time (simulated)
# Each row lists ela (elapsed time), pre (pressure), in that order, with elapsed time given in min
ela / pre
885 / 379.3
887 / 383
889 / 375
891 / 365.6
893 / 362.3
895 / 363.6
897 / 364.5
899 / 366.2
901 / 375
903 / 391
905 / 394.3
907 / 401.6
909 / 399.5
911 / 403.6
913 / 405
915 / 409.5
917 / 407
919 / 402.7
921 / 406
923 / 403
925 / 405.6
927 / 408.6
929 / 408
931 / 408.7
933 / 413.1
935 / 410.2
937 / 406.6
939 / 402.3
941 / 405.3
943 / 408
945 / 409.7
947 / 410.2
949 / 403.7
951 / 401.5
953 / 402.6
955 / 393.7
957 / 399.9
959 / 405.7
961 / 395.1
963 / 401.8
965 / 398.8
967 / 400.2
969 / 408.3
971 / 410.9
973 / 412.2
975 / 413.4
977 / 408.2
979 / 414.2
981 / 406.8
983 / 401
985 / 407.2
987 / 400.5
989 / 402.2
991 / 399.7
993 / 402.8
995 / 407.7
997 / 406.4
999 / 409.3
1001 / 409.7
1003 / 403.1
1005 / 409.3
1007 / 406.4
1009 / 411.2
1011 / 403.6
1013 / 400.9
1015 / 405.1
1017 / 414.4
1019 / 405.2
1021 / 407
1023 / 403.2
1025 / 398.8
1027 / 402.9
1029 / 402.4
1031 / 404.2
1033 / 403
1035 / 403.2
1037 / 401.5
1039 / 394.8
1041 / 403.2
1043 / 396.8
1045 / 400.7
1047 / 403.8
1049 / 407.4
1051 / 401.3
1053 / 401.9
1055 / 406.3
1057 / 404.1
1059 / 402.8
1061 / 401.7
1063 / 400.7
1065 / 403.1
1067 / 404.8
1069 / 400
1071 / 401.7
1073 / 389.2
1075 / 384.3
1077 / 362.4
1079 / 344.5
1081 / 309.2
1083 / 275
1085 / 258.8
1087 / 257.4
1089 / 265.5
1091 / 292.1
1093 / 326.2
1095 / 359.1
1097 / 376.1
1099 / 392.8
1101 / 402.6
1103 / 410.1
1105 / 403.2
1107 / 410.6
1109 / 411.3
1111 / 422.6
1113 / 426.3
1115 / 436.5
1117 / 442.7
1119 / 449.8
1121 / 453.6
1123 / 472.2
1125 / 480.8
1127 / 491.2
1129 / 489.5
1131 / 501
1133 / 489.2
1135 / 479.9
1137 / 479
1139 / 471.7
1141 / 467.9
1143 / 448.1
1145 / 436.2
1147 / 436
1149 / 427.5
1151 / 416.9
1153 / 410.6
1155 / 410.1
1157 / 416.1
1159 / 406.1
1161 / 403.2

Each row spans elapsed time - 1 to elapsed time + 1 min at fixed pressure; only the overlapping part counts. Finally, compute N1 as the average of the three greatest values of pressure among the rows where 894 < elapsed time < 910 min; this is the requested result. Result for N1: 398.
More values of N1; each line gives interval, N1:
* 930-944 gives 411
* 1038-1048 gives 403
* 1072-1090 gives 379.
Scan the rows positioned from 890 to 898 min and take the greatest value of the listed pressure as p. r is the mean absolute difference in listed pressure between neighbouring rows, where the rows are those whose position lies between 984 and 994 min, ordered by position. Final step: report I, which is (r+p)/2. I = 185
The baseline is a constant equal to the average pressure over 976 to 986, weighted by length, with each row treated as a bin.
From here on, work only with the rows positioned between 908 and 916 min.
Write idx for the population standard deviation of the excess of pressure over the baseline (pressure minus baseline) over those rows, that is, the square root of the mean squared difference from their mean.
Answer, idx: 3.6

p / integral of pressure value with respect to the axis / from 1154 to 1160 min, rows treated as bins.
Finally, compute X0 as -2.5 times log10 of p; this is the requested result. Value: -8.479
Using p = 2465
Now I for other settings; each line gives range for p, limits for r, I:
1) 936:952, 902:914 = 207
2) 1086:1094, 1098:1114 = 166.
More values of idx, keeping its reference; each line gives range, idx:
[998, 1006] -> 2.7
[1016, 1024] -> 4.2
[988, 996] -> 2.9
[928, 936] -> 2.0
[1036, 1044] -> 3.4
